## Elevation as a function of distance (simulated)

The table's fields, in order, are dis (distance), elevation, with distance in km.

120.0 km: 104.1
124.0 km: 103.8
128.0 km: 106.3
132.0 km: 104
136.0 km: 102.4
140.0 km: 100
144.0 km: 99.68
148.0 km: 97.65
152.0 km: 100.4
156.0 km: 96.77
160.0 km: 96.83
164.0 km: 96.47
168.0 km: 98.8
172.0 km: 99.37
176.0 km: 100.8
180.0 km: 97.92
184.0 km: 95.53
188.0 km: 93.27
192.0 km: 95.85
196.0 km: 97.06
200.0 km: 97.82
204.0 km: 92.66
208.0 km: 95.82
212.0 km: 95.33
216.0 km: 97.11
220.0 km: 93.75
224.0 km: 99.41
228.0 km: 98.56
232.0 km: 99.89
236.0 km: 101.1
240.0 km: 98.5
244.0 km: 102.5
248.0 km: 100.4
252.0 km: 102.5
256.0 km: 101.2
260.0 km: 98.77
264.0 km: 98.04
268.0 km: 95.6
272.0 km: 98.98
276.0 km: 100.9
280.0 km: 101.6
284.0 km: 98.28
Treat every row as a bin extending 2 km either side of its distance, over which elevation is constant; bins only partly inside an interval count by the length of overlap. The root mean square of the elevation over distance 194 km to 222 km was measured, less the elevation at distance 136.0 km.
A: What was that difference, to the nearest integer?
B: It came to -7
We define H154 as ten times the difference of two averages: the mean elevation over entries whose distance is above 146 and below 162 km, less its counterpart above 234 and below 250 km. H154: -27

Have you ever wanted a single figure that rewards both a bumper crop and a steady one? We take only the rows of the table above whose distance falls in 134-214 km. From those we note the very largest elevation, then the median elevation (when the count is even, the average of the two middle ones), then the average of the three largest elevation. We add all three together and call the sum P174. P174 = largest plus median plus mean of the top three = 301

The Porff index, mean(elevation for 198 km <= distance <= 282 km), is 99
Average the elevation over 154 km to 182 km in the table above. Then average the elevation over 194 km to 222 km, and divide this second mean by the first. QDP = 0.97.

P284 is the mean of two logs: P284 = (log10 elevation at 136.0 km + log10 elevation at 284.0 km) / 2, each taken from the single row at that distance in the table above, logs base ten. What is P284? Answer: 2.00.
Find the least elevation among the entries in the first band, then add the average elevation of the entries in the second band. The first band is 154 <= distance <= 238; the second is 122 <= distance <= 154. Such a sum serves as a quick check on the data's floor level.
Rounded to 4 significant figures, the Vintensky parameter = 194.4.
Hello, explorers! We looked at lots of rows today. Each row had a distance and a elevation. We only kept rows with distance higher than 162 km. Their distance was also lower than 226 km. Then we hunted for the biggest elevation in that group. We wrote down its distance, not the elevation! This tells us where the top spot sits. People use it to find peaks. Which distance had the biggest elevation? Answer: 176.0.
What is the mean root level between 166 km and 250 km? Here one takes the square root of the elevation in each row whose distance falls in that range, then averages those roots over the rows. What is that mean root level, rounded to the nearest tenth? 9.9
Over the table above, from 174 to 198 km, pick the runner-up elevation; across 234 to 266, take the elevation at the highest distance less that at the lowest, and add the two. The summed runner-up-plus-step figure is 95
